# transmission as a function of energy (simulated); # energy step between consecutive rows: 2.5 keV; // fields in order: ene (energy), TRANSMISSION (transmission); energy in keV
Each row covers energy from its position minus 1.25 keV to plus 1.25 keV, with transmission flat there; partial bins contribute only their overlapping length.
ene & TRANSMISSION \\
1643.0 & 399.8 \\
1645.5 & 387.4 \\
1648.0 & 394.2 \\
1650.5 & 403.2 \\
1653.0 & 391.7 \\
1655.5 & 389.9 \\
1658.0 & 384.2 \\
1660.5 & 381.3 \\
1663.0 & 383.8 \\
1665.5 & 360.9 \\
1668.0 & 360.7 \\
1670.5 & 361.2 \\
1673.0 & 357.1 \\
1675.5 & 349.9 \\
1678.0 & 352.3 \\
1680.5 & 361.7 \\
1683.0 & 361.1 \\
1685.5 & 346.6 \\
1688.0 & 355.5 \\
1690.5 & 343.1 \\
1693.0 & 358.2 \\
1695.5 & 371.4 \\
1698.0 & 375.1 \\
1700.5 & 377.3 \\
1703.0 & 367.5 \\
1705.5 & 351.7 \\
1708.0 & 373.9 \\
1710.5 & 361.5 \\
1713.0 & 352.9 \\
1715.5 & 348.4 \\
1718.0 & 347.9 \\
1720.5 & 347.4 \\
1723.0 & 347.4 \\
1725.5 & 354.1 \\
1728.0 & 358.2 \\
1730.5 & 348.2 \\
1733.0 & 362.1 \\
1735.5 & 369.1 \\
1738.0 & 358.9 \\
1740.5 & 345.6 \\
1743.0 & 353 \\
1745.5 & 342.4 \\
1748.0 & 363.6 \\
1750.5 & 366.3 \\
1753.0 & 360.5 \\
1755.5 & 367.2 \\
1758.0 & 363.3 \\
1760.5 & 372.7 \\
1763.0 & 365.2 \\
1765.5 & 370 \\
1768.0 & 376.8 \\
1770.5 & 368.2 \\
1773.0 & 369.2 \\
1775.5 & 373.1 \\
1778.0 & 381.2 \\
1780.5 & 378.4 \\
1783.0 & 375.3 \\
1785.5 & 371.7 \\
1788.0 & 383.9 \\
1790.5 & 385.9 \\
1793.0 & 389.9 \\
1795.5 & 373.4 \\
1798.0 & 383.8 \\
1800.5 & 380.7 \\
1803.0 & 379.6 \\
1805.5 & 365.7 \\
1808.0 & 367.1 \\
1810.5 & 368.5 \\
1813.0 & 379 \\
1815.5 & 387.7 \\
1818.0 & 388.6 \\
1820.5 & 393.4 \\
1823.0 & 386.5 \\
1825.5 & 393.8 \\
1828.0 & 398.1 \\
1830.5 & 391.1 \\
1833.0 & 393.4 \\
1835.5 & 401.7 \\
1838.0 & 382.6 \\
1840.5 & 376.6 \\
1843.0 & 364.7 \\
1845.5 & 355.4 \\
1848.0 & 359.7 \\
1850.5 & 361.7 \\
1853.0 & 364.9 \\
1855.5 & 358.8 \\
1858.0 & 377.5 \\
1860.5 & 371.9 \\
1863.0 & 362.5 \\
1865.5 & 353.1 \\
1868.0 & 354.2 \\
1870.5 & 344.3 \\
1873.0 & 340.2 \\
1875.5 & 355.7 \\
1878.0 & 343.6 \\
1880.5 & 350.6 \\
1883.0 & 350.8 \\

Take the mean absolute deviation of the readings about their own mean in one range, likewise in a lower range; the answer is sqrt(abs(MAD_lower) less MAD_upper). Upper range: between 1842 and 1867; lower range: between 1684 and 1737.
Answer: 1.9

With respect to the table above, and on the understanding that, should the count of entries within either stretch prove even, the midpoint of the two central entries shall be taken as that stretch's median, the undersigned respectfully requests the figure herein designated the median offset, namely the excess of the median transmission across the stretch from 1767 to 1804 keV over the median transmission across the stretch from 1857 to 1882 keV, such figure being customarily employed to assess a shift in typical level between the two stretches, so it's 25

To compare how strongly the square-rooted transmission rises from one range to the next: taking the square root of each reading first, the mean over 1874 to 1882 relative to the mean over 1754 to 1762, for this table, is 0.976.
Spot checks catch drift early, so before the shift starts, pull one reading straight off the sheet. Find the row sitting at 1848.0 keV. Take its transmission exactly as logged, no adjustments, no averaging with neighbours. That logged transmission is 359.7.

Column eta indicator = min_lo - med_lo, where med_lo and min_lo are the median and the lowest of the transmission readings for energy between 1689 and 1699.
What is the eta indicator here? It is -22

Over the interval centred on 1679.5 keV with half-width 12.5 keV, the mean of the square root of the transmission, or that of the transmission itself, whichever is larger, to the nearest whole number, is 355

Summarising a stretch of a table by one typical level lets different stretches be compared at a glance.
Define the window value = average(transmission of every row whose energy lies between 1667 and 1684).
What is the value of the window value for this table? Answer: 358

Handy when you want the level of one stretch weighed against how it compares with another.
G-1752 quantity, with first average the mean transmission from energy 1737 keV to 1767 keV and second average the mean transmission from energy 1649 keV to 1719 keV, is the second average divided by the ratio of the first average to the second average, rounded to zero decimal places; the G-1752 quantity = 370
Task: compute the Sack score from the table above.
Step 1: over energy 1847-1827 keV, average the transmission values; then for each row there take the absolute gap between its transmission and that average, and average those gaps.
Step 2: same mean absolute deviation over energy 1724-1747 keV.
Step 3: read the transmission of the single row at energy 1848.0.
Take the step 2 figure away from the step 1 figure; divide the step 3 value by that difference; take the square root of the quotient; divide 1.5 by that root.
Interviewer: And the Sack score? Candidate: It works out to 0.20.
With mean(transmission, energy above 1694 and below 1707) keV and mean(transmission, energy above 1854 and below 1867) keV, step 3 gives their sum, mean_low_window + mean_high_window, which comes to 733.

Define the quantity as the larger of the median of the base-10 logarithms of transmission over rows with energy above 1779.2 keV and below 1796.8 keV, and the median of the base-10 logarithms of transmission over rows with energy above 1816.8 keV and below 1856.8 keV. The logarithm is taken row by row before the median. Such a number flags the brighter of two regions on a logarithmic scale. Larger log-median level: 2.58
